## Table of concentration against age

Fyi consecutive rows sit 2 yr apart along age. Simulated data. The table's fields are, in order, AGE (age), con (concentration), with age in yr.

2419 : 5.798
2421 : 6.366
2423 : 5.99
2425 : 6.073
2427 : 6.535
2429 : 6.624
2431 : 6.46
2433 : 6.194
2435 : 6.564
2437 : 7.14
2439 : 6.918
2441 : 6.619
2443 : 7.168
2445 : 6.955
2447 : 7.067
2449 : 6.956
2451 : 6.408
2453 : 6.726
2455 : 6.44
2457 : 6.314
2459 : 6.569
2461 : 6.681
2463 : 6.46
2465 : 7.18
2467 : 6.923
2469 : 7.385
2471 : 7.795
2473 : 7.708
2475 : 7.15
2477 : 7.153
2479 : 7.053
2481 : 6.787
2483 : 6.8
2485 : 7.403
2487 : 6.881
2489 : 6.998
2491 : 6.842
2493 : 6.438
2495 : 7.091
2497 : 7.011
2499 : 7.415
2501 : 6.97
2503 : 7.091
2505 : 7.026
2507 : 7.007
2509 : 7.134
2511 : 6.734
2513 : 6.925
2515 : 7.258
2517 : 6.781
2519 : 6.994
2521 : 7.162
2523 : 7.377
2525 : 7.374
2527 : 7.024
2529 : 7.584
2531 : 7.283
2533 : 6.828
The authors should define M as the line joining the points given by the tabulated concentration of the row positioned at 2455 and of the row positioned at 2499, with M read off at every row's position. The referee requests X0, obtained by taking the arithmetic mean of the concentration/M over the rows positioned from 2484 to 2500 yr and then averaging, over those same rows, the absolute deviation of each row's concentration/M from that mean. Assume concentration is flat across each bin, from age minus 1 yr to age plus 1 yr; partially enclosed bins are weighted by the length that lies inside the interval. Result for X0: 0.030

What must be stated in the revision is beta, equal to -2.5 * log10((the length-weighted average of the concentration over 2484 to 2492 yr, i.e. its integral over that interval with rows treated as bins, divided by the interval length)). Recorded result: -2.12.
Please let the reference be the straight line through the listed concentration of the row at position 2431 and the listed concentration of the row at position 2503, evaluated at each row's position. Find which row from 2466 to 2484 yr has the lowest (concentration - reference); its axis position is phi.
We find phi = 2483 yr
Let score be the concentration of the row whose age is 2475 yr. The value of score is 7.15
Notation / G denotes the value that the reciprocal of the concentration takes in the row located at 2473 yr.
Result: 0.130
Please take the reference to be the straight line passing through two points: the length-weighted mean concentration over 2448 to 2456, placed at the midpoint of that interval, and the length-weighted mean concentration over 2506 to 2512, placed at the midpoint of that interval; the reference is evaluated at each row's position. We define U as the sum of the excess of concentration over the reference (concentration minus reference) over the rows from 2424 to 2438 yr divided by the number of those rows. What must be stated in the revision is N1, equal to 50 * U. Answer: 0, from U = 0.00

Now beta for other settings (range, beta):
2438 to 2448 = -2.10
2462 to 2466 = -2.08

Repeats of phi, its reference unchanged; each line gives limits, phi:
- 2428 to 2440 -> 2433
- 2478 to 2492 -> 2491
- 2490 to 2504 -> 2493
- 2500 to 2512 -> 2511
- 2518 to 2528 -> 2527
